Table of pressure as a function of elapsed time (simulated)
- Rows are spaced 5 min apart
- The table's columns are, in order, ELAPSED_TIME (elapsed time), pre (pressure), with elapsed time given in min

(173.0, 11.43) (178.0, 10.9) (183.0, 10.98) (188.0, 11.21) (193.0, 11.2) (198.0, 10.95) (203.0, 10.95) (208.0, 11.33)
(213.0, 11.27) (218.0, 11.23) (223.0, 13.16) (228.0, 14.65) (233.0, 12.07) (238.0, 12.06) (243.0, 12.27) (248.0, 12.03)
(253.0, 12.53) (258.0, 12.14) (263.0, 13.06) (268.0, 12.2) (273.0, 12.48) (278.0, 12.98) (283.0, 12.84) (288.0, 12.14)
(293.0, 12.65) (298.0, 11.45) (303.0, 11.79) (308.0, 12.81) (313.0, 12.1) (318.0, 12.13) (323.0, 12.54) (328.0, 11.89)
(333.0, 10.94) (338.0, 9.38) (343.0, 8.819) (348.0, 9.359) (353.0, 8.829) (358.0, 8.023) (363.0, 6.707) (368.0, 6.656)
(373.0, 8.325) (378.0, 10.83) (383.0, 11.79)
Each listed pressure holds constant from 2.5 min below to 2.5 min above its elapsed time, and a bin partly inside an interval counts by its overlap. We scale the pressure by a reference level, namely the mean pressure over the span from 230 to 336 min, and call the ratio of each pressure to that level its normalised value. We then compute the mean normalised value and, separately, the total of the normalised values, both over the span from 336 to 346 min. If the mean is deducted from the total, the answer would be 0.74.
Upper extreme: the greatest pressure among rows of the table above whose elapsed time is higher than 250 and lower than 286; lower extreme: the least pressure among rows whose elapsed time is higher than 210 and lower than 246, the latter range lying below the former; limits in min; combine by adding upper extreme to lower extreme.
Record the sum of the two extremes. 24.3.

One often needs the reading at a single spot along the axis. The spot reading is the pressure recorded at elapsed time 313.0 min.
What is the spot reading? 12.1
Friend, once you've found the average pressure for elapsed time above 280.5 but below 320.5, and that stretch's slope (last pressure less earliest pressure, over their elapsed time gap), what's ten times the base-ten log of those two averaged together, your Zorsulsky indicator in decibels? 7.86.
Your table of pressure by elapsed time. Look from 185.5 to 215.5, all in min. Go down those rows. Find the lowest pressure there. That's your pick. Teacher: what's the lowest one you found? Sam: 10.95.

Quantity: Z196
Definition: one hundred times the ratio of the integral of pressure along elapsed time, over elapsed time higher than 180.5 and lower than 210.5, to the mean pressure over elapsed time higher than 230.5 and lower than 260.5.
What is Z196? 2734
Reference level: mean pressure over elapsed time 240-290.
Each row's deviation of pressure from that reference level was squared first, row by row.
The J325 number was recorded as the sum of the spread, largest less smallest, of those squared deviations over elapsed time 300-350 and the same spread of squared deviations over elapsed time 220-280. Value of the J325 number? 18.1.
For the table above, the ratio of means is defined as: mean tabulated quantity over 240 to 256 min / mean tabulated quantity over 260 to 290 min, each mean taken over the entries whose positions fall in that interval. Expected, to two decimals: 0.97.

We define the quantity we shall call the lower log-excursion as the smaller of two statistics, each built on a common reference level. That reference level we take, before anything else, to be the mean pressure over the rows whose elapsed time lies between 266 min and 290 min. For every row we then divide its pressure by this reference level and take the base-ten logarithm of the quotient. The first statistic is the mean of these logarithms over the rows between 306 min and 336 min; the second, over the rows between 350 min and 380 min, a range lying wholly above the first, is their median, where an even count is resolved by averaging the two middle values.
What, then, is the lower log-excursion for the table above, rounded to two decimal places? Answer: -0.19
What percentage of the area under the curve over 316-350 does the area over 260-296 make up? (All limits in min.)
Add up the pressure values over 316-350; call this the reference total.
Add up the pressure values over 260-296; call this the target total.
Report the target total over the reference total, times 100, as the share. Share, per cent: 118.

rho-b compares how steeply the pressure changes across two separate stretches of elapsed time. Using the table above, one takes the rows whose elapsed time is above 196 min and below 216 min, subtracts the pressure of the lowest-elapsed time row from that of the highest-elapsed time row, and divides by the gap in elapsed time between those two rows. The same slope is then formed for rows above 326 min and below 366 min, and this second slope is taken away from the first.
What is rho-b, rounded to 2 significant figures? 0.17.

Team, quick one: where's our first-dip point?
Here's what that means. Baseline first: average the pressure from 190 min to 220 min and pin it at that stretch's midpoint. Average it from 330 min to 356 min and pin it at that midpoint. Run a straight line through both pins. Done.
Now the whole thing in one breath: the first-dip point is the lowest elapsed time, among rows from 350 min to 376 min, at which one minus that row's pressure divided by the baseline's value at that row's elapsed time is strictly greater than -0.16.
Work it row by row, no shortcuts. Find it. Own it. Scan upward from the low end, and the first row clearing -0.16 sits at 353.0 min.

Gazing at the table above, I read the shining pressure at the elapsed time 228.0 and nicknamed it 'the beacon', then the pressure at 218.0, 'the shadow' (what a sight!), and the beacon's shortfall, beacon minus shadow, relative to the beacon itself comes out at 0.23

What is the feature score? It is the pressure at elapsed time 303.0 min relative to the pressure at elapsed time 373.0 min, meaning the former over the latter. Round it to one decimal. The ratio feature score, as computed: 1.4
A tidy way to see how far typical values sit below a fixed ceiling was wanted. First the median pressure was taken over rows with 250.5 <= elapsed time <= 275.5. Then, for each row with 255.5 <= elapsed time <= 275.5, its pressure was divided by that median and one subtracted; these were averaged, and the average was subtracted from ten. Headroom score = 10.0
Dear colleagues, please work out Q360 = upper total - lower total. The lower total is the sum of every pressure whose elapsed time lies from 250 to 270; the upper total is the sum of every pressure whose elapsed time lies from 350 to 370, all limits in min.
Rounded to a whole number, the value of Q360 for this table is -20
